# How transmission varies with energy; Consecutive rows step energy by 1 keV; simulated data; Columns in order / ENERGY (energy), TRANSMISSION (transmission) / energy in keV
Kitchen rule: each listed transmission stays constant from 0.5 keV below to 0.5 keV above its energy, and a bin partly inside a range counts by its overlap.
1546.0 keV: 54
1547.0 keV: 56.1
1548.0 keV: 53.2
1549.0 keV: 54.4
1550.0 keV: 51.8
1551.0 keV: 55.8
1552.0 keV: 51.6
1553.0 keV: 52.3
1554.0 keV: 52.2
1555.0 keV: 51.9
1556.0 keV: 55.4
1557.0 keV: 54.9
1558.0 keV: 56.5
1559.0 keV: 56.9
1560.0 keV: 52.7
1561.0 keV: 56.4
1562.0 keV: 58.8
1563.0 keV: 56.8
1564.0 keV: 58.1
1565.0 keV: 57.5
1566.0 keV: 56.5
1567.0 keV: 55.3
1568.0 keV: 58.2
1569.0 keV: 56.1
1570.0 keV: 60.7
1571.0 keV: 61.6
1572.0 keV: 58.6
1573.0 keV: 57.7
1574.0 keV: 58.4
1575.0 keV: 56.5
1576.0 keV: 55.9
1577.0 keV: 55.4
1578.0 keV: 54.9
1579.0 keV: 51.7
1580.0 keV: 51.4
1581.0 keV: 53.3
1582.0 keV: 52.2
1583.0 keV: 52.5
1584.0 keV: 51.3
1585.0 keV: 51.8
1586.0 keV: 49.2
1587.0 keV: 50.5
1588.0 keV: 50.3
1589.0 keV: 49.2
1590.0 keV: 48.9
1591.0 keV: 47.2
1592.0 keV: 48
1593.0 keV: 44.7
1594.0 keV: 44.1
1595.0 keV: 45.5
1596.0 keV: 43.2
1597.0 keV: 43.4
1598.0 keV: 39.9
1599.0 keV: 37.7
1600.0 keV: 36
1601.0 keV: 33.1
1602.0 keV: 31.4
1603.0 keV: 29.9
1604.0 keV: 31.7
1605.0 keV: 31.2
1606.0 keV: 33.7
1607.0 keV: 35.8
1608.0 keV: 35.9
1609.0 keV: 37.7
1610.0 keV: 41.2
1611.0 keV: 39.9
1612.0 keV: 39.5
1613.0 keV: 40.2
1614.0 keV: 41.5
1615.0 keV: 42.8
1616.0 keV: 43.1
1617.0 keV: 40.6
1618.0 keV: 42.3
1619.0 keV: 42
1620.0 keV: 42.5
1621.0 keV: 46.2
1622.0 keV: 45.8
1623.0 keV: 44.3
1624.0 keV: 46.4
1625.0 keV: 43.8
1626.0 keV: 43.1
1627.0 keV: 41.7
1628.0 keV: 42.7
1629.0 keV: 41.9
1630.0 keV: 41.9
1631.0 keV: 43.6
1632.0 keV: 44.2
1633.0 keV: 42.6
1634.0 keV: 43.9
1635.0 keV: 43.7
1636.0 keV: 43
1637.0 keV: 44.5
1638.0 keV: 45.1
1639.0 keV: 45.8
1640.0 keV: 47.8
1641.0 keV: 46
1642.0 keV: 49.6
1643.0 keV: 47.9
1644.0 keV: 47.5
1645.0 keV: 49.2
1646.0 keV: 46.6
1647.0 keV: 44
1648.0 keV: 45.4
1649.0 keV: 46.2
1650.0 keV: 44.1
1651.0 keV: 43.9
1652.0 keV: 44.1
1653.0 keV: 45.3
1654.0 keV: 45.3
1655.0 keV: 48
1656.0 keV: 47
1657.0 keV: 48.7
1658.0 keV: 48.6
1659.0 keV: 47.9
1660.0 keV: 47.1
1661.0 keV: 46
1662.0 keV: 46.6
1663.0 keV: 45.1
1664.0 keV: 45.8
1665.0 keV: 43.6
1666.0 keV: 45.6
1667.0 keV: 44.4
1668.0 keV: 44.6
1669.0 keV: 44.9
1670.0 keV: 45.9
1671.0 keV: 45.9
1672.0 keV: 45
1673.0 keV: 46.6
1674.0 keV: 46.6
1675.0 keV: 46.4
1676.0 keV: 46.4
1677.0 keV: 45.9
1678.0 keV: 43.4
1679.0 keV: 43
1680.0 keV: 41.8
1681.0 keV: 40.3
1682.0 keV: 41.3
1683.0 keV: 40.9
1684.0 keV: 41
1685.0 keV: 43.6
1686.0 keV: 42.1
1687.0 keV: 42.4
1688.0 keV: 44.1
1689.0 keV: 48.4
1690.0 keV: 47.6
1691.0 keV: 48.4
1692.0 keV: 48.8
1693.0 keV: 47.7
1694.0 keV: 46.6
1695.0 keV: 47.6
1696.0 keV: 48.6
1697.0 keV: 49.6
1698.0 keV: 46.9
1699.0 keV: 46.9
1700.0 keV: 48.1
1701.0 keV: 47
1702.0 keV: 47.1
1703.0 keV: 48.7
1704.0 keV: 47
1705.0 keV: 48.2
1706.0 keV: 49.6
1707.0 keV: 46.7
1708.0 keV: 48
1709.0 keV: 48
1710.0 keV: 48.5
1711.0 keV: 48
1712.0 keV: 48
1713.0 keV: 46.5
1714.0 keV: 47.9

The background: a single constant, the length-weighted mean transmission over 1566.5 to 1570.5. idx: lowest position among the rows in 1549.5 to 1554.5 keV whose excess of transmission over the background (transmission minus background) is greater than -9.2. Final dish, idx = 1550.0 keV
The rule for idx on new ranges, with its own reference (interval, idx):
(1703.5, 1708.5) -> 1706.0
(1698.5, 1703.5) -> 1703.0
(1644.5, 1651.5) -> 1645.0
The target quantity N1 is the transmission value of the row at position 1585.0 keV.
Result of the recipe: 51.8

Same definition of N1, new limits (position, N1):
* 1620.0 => 42.5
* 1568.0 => 58.2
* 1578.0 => 54.9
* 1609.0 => 37.7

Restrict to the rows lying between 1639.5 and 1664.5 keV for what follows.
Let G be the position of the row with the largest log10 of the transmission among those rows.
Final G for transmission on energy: 1642.0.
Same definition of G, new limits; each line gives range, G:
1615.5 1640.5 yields 1640.0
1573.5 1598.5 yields 1574.0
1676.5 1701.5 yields 1697.0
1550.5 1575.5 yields 1571.0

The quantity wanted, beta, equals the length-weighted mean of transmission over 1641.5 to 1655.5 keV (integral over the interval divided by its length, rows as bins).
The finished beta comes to 46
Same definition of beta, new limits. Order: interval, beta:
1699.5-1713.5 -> 48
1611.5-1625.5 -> 43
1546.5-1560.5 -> 54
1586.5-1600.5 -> 45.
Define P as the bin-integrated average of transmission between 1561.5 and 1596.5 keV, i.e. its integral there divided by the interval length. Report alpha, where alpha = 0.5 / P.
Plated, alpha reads 0.0094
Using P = 53.2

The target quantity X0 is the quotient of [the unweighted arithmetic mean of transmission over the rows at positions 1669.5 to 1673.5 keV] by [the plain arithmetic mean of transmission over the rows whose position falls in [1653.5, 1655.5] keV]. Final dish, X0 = 0.98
